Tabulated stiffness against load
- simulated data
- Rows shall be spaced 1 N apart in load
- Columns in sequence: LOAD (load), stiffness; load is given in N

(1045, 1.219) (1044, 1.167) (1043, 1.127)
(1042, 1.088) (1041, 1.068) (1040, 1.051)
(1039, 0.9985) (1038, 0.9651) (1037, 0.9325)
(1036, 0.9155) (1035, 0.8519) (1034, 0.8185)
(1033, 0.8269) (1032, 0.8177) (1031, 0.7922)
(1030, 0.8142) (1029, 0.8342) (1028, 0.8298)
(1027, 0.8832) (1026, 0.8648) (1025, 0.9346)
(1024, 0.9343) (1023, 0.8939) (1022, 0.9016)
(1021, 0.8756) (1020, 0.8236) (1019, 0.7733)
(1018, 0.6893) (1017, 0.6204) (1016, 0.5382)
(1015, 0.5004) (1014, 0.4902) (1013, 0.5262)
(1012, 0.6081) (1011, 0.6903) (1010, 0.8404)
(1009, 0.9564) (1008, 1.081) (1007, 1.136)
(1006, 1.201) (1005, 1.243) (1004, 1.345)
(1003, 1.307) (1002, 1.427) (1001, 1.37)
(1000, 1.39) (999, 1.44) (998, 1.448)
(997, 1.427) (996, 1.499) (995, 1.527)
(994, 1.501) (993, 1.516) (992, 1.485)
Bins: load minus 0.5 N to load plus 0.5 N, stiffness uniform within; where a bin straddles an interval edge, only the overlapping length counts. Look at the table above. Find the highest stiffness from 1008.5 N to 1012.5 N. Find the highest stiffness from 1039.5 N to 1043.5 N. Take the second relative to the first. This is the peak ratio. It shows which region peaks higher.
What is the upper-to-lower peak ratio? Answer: 1.18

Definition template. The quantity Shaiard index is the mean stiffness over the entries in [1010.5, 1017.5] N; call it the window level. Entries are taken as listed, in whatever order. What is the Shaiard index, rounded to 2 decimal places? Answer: 0.57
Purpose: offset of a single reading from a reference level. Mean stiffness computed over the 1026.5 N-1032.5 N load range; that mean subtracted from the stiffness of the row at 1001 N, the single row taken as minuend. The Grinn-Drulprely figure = 0.54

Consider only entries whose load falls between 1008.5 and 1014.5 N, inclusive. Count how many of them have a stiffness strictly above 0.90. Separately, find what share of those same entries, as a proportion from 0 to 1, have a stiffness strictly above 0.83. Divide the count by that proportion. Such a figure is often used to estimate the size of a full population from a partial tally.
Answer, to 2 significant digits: 3.0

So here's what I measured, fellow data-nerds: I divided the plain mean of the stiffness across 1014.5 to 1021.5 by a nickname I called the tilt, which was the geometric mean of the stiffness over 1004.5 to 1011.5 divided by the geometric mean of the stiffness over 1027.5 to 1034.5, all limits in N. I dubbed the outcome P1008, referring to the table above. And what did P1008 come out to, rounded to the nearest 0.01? 0.56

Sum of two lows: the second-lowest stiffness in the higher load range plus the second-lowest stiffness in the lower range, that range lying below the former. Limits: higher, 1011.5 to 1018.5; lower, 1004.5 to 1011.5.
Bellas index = 1.3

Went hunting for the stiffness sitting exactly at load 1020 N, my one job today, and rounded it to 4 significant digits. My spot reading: 0.8236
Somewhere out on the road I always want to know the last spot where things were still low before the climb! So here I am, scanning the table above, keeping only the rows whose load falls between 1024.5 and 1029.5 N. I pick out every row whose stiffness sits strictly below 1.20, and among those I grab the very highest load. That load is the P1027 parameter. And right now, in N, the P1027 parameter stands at 1029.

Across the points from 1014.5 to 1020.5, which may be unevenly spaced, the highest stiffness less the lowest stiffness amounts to 0.32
